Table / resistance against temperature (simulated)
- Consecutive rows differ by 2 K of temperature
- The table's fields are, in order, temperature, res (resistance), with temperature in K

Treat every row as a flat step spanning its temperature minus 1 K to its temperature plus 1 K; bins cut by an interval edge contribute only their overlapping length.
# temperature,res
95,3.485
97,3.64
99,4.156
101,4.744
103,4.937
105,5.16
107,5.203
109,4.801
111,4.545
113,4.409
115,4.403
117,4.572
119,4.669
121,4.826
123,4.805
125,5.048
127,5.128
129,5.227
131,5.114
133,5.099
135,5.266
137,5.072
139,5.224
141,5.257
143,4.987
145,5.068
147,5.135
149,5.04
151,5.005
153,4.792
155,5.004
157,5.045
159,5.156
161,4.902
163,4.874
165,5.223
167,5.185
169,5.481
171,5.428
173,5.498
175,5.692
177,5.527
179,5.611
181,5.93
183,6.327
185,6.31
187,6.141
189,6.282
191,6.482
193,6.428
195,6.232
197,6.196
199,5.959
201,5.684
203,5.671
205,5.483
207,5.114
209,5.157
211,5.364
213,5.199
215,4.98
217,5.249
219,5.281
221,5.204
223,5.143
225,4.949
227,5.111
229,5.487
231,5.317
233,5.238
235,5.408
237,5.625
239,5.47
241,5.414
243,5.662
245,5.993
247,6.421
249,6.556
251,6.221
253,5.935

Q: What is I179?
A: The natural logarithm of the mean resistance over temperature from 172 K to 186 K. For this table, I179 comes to 1.77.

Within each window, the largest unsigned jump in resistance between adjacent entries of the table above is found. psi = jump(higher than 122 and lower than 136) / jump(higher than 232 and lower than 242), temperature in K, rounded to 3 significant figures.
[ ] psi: 1.12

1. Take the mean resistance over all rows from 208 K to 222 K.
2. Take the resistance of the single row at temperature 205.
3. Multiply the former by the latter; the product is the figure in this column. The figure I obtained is 29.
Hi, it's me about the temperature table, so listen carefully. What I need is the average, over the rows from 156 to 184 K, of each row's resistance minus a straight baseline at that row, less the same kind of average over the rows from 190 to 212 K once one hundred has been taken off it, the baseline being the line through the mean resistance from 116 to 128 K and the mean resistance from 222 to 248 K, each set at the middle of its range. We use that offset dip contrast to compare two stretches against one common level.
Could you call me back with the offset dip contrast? 99.8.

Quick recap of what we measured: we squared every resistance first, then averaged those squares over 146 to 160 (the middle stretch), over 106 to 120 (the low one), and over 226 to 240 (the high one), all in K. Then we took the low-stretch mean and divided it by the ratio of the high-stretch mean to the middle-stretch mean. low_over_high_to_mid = 19.0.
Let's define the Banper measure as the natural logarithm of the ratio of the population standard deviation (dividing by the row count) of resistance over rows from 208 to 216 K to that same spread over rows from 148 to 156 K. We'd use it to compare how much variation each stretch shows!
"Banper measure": 0.33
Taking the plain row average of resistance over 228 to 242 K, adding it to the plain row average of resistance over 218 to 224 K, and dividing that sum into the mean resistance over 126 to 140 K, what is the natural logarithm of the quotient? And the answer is -0.72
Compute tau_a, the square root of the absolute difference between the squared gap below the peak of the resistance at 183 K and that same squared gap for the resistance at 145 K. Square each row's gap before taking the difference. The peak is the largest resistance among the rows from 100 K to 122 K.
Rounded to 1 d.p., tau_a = 1.1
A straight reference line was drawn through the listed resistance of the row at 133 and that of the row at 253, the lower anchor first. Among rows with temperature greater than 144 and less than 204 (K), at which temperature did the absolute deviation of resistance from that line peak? 191 K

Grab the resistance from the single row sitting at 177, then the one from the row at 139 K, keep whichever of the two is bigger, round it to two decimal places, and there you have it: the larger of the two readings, 5.53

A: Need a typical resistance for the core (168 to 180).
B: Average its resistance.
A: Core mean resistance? 5.54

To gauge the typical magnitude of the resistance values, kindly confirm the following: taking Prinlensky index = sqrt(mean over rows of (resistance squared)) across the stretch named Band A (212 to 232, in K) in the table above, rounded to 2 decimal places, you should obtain 5.19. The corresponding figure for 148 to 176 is 5.17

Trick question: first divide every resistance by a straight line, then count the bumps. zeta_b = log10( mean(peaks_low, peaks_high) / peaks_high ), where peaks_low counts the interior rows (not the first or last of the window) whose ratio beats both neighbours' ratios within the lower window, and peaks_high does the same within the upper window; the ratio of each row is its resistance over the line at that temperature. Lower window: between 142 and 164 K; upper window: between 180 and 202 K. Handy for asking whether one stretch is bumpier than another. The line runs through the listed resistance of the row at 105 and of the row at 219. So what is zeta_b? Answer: 0.00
